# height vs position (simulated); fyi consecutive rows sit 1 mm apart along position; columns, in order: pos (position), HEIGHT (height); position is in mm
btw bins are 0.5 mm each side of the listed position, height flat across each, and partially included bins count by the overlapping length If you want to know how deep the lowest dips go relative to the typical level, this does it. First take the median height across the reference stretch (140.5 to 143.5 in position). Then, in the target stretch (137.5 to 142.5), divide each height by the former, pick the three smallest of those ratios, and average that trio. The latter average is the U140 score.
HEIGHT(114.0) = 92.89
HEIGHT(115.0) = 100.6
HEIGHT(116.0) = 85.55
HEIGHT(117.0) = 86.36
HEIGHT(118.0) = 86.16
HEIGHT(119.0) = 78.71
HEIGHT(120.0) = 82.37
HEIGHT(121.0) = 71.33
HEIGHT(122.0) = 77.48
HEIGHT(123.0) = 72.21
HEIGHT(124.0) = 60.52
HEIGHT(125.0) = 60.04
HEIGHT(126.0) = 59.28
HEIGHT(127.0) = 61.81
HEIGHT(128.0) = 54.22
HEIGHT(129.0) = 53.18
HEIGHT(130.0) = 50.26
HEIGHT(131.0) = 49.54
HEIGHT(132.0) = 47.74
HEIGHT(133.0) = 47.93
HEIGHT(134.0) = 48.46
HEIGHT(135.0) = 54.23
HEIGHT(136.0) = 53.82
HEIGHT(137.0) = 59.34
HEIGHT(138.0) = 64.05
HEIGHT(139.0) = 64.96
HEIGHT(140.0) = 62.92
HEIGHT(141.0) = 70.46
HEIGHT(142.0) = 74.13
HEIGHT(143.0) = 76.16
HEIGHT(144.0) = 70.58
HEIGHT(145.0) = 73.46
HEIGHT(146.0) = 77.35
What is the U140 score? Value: 0.86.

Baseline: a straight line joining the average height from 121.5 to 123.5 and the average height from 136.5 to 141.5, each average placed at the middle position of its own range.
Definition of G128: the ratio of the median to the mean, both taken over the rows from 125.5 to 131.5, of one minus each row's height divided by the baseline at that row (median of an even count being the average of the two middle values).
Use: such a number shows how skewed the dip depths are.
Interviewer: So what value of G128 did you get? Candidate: 1.06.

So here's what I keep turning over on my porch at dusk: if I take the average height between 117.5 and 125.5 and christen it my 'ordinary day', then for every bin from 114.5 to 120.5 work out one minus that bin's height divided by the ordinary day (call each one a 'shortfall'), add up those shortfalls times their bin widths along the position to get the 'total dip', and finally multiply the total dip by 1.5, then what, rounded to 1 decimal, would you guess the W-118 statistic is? -1.6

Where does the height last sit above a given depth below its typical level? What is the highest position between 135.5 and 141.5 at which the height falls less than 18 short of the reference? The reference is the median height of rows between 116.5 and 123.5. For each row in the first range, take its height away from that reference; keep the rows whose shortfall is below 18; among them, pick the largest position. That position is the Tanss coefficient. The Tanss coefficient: 141.0 mm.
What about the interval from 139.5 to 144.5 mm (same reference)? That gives 144.0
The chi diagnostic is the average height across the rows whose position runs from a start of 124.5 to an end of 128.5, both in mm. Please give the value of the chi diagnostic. 59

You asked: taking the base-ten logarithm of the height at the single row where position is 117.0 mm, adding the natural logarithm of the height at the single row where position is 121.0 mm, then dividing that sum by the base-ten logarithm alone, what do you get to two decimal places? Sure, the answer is 3.20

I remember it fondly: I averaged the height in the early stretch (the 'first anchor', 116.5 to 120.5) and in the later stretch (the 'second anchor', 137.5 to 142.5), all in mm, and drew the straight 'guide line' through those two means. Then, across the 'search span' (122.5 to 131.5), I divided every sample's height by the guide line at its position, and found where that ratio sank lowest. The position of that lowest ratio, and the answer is 131.0 mm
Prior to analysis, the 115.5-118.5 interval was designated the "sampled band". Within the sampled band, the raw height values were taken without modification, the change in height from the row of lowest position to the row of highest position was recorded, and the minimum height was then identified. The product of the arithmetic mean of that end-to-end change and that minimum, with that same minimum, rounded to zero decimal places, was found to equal 3685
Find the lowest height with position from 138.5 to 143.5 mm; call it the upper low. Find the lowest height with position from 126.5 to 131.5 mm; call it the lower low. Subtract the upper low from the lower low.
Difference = -13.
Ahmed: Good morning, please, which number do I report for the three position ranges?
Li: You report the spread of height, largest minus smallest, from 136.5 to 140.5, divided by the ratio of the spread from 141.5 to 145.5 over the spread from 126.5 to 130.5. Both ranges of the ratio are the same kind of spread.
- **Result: 12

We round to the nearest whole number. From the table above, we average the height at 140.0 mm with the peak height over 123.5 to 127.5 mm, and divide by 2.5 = 25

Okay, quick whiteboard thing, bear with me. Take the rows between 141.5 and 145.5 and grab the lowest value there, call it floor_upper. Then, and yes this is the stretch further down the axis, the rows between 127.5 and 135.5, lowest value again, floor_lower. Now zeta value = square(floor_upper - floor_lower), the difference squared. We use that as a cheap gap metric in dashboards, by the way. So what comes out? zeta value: 522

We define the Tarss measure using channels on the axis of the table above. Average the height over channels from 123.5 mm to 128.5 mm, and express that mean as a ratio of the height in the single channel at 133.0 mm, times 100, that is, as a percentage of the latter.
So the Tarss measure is 123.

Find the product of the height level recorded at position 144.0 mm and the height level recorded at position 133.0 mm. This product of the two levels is 3383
